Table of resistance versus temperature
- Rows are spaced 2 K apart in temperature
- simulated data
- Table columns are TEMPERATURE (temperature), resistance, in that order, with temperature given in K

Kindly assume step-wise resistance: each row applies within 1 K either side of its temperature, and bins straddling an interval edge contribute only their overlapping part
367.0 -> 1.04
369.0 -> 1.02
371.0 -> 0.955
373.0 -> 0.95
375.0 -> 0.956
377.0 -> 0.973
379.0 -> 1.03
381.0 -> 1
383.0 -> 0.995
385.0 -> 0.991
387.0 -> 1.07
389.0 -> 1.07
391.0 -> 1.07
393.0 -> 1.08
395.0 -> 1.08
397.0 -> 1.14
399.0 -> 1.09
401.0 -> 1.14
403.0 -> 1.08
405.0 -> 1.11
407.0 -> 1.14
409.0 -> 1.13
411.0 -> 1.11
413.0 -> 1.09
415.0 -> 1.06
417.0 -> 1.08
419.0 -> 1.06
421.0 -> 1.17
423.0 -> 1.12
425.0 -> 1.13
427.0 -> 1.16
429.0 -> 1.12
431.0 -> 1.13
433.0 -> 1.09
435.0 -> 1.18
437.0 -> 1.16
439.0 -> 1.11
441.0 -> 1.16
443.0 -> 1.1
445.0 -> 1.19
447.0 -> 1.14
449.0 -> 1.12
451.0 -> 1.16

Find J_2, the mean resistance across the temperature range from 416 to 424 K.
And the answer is 1.11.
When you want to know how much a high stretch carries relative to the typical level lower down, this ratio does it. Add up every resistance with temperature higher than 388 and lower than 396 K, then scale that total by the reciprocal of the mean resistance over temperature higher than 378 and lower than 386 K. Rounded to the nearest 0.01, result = 4.28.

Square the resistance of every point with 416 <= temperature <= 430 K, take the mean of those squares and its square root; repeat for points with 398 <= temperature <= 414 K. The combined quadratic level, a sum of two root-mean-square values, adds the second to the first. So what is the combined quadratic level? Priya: 2.232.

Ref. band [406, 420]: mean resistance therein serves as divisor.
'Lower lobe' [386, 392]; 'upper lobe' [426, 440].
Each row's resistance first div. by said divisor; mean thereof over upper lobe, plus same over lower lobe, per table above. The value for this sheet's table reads 2.01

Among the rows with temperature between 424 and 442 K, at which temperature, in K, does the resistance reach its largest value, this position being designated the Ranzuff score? 435.0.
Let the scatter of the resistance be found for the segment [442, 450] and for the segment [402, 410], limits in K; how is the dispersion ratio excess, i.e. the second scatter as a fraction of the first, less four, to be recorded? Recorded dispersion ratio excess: -3.3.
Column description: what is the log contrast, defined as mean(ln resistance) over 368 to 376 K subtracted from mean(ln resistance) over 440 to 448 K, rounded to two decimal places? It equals 0.17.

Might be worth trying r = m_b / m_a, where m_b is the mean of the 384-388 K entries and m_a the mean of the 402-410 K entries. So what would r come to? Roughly 0.92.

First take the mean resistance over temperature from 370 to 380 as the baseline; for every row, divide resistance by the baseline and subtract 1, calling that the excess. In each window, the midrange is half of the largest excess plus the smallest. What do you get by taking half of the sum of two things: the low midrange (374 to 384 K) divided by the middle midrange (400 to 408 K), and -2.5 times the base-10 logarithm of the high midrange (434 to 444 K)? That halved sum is 1.03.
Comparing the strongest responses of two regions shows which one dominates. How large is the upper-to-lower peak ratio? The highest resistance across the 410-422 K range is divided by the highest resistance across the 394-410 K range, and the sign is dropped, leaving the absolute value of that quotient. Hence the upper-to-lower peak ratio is 1.03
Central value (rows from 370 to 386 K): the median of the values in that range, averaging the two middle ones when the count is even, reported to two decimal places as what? 0.98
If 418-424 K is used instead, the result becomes 1.12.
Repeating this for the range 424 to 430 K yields 1.13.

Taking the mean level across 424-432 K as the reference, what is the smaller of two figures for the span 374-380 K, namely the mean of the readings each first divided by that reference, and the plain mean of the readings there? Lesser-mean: 0.87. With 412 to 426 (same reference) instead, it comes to 0.97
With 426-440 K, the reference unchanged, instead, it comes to 1.00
